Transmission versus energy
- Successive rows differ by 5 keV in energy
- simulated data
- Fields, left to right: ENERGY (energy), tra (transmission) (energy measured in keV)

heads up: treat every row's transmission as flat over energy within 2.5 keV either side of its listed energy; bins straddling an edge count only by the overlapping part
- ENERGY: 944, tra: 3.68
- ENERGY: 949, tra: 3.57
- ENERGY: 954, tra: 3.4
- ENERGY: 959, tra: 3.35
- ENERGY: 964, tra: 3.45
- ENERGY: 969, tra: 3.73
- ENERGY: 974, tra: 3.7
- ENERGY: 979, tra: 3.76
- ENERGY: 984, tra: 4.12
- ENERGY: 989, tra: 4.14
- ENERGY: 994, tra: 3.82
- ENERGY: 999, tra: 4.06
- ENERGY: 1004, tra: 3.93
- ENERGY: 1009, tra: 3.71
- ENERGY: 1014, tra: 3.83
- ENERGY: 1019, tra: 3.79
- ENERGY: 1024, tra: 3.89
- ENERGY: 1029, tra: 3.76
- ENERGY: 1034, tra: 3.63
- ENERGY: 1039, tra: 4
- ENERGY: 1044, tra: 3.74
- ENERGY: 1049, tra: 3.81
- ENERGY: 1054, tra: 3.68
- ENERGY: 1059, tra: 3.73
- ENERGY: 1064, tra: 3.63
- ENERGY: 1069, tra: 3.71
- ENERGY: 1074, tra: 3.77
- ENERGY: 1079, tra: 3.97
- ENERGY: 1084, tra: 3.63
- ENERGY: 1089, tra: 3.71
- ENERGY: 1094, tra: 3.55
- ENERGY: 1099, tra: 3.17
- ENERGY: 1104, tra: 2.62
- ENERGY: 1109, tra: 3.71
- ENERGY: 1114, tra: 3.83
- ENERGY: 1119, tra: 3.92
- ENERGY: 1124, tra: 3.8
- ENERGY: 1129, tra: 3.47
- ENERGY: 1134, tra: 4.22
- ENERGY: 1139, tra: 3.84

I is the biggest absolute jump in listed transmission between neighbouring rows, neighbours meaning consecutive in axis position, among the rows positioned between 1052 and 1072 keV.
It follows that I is 0.10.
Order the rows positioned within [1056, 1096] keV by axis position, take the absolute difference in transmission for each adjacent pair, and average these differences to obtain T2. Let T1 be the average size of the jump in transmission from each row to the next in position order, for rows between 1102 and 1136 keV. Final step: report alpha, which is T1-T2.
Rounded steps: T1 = 0.417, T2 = 0.15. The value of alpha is 0.27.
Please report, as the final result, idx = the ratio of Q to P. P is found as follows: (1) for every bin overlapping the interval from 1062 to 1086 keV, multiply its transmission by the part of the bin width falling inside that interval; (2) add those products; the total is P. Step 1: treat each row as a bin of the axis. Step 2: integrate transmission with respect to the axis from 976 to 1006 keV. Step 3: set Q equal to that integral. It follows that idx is 1.3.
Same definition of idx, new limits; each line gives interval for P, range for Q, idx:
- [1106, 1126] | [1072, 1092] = 1.0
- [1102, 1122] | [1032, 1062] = 1.6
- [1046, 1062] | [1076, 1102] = 1.6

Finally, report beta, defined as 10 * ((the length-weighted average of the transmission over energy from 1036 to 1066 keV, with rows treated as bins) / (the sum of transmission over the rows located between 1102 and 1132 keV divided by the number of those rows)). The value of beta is 10.6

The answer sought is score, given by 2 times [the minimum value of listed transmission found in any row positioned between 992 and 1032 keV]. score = 7.42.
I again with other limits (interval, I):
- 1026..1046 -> 0.37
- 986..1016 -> 0.32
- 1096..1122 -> 1.09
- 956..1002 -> 0.36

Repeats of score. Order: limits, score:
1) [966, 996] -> 7.40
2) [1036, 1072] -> 7.26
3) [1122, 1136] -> 6.94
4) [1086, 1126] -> 5.24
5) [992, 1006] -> 7.64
